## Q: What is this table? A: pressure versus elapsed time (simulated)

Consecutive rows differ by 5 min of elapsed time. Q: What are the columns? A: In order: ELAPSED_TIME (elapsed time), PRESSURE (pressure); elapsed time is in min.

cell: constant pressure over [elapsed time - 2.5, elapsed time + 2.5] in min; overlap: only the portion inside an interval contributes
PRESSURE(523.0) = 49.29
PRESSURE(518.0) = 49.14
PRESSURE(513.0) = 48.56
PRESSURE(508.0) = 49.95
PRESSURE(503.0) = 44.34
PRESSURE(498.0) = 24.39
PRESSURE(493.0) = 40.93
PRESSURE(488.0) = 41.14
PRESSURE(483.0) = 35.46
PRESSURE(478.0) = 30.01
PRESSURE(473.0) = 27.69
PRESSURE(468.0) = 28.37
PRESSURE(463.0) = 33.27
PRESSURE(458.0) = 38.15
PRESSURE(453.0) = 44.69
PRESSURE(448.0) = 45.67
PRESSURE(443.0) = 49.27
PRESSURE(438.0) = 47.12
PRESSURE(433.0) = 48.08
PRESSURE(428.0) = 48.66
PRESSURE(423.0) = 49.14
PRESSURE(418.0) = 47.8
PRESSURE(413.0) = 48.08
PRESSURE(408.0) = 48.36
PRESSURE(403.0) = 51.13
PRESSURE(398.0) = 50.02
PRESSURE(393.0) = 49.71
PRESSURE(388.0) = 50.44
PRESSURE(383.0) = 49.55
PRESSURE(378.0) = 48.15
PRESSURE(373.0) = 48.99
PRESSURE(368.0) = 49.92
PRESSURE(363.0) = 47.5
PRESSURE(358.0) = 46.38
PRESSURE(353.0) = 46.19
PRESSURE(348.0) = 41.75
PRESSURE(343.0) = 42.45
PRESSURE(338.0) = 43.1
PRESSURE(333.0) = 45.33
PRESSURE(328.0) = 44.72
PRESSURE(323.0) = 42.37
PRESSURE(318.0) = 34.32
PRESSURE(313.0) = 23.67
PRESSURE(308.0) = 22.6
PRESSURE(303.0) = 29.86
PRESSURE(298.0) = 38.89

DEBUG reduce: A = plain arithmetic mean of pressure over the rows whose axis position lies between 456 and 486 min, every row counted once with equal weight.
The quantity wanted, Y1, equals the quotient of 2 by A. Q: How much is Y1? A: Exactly 0.062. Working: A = 32.2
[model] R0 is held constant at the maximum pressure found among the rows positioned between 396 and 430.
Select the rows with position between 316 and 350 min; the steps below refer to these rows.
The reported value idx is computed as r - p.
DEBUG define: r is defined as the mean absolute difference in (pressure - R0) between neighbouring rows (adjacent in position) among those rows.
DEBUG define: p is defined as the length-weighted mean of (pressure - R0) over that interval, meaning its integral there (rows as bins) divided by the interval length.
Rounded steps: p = -9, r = 2.4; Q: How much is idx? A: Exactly 11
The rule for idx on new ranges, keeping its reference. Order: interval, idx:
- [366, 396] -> 3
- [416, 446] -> 4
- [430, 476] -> 14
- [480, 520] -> 17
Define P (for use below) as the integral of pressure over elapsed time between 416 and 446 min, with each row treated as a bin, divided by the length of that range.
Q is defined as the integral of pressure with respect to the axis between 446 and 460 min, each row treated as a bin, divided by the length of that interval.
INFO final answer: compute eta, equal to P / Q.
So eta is 1.13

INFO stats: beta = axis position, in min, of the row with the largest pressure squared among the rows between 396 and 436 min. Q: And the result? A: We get 403.0 min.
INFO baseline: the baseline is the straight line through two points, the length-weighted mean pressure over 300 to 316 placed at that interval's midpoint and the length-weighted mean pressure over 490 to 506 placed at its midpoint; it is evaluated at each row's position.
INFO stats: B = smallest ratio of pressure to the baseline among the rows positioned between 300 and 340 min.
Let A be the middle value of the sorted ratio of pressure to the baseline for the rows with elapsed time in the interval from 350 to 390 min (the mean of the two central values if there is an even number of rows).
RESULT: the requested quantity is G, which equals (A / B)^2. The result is 3.5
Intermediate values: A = 1.63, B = 0.87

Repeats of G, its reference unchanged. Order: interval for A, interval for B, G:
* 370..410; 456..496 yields 4.3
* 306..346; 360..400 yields 0.9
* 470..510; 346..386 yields 0.5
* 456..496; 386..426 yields 0.4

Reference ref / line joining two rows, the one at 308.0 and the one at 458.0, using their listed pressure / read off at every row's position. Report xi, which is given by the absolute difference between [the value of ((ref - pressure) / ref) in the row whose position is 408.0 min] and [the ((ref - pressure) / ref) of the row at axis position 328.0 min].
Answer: 0.35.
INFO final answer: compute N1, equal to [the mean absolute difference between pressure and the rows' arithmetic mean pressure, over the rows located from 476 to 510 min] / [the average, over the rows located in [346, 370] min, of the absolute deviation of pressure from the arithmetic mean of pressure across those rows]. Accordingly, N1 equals 4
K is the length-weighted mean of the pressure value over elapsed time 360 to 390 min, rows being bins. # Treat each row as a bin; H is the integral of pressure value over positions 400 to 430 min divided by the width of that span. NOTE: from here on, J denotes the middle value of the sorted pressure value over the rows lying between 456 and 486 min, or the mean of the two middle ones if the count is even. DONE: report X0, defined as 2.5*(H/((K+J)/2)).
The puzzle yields 3.03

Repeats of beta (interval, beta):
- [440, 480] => 443.0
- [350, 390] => 388.0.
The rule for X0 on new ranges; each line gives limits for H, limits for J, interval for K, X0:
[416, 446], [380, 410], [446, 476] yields 2.81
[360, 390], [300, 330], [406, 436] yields 3.05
